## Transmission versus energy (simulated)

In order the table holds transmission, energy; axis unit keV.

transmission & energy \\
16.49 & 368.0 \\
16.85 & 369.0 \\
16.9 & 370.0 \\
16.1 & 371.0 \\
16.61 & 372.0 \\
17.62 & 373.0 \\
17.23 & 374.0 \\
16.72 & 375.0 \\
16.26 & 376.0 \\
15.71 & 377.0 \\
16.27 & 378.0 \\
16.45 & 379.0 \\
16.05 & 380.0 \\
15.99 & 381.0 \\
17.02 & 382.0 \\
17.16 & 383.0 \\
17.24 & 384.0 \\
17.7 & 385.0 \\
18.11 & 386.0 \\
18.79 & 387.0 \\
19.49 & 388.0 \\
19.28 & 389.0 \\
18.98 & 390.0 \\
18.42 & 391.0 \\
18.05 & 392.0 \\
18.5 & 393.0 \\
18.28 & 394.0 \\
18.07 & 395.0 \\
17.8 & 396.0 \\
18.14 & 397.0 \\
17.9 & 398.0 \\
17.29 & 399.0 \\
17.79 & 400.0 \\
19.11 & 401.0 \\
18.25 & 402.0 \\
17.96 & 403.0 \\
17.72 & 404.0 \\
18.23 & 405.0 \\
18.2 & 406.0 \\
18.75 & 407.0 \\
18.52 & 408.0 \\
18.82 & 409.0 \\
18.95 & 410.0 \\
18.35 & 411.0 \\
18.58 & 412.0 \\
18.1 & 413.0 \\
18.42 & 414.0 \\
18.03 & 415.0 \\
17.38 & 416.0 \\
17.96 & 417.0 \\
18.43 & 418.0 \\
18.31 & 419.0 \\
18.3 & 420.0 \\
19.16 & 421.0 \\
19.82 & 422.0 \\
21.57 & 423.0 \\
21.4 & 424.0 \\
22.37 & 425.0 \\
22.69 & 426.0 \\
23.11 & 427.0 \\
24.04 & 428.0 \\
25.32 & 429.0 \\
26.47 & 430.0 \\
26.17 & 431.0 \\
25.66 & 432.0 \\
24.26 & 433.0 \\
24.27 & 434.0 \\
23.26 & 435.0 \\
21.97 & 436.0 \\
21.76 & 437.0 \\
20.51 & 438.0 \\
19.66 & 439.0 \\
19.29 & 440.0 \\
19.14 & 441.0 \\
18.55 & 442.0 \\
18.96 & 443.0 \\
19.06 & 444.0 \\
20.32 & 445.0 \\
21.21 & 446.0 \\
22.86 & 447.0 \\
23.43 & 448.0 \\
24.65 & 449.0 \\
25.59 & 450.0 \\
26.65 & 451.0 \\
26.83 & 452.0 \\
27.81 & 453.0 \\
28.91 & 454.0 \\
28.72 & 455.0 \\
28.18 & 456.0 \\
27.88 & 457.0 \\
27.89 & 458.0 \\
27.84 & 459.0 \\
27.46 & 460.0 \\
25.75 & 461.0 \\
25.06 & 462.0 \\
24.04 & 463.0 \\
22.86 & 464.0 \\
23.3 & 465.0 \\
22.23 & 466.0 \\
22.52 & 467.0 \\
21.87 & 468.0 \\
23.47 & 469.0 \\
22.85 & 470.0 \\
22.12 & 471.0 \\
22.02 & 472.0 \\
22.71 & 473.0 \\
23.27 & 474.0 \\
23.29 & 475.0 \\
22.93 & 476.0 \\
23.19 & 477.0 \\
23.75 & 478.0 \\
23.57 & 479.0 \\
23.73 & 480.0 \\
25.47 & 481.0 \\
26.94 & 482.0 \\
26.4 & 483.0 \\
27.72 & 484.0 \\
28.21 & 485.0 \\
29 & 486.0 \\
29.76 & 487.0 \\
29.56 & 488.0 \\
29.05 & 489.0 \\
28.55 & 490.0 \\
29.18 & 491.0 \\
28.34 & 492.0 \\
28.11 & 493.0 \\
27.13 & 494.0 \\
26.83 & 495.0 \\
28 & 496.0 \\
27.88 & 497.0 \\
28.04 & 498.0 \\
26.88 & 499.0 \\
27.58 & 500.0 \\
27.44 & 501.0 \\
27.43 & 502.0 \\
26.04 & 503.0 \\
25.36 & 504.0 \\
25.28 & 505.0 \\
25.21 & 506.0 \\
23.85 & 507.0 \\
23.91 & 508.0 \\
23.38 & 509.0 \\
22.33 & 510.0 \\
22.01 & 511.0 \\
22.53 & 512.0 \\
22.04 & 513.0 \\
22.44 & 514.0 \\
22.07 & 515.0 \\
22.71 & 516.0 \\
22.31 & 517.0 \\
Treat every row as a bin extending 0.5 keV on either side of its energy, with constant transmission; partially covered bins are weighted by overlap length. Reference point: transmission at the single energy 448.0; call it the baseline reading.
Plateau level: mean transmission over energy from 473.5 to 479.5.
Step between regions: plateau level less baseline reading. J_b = 0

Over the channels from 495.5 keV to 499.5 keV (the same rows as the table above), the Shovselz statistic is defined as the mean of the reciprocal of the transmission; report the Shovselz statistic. 0.0361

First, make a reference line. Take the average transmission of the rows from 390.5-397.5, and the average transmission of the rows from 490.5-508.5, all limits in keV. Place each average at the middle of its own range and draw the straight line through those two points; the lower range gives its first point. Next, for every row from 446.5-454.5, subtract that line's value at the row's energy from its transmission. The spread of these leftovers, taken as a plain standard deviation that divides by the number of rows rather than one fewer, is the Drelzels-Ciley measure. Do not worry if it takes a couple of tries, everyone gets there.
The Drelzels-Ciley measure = 1.8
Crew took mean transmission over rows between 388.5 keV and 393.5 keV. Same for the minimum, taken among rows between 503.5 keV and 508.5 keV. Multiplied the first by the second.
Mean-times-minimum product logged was 445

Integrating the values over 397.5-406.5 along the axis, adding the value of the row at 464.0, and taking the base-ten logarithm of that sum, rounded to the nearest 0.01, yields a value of 2.27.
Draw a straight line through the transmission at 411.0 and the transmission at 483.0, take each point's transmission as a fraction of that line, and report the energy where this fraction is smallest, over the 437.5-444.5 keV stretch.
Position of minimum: 442.0 keV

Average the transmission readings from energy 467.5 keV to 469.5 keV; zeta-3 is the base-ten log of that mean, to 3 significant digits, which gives 1.36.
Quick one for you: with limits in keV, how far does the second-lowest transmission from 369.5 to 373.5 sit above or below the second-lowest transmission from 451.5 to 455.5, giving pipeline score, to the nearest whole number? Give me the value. -11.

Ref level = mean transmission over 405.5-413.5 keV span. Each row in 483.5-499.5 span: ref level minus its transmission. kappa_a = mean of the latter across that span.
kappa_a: -10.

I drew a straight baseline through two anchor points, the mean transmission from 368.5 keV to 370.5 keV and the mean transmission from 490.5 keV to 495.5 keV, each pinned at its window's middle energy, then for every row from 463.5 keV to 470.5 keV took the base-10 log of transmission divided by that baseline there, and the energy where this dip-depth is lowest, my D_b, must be 468.0 keV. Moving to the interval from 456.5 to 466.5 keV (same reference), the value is 466.0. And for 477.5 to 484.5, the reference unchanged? 479.0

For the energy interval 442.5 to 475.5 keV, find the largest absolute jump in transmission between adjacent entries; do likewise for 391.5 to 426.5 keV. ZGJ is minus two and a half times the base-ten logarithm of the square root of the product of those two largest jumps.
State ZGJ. -0.60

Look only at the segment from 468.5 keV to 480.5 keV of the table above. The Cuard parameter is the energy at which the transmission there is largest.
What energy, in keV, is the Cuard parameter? 478.0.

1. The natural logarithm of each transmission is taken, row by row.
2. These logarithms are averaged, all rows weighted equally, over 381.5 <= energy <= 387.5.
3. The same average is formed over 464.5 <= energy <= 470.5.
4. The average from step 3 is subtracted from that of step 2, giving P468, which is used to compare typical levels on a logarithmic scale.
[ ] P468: -0.25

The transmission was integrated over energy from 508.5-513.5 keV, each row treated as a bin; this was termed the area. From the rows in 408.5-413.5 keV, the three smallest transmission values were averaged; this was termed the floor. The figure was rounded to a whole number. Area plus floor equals 131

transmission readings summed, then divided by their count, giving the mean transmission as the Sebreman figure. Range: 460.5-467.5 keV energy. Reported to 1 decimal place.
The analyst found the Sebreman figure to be 23.7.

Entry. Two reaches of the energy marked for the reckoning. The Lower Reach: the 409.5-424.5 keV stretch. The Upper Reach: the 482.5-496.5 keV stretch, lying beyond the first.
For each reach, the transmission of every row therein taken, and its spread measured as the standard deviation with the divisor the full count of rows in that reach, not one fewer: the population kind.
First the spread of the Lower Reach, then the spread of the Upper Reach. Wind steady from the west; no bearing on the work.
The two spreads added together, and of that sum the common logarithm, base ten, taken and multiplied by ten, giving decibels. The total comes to 3.3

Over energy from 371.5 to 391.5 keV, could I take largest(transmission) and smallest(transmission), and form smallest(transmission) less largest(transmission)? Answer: -3.8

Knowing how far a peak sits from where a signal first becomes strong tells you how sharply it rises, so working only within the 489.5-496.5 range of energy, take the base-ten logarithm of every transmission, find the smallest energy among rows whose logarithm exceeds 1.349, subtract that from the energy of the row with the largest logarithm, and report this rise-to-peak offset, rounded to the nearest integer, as 1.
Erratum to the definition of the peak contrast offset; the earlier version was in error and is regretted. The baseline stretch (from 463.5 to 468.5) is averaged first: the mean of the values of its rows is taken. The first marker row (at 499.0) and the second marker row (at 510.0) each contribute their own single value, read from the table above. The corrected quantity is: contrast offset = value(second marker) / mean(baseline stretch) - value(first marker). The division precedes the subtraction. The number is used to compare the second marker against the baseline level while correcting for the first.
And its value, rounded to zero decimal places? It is -26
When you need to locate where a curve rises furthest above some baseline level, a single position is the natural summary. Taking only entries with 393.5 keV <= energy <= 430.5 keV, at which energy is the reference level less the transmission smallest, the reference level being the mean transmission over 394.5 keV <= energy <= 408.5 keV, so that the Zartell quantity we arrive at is 430.0 keV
